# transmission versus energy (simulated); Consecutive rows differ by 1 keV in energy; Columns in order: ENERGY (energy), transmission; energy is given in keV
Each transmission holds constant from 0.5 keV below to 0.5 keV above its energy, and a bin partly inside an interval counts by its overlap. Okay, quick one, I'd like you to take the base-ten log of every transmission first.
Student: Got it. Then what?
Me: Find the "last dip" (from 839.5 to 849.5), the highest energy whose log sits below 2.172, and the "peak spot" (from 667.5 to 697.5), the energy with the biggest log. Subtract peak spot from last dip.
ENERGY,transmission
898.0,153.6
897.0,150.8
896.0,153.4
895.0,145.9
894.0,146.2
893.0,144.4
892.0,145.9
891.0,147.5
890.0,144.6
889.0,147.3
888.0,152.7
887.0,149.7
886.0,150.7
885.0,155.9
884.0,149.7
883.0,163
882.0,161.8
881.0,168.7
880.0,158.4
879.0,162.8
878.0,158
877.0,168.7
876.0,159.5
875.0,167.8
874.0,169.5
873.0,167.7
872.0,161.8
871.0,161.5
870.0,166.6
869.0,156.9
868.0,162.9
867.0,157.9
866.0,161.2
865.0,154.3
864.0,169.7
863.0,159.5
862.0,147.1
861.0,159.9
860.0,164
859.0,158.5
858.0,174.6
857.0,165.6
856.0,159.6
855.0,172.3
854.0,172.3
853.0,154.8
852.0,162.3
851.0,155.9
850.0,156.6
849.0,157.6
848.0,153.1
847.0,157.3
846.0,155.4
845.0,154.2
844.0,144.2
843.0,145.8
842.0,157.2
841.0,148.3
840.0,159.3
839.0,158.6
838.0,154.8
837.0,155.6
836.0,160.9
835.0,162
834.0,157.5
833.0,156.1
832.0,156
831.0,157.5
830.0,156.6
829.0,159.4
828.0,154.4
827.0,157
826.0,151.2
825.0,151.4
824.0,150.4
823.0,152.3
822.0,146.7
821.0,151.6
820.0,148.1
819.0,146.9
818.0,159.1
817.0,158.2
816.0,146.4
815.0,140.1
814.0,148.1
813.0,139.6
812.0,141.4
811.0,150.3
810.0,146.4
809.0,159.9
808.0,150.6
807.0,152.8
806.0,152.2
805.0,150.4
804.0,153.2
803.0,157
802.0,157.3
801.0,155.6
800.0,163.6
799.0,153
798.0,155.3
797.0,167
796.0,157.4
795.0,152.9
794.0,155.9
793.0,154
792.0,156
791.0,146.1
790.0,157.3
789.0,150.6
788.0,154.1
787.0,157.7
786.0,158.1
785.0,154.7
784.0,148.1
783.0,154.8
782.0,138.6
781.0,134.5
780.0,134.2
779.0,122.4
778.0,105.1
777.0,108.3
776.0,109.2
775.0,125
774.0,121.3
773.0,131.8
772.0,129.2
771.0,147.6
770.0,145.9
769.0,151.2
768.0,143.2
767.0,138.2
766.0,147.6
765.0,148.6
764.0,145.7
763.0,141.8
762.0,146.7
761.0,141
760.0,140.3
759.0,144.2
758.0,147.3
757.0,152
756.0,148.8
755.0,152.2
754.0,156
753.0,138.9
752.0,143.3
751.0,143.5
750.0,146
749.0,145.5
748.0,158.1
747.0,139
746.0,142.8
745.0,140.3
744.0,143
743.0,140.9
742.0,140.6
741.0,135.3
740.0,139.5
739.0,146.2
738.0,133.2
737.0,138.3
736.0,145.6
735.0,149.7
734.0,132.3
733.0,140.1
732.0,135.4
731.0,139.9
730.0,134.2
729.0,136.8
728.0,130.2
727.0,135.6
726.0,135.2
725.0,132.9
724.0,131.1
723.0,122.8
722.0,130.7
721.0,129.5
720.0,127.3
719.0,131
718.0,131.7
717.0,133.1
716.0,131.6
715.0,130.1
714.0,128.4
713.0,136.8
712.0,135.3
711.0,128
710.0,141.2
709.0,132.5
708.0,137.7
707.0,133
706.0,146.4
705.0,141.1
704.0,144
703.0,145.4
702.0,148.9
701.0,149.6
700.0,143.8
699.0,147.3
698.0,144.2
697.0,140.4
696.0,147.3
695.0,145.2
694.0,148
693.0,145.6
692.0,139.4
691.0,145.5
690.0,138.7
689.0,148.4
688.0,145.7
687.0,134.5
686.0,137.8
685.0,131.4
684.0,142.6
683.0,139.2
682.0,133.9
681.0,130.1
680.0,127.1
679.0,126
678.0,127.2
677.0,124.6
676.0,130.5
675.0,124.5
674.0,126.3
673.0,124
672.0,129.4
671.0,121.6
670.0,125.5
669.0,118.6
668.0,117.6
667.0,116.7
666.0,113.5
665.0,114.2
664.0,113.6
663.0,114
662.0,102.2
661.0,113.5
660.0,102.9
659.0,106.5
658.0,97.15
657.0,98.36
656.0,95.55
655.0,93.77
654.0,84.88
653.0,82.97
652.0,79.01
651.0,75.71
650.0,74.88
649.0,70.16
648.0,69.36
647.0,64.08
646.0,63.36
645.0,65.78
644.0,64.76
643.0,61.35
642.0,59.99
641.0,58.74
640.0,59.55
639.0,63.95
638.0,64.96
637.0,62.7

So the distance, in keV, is 155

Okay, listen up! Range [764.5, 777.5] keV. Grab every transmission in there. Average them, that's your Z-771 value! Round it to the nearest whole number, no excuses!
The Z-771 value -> 134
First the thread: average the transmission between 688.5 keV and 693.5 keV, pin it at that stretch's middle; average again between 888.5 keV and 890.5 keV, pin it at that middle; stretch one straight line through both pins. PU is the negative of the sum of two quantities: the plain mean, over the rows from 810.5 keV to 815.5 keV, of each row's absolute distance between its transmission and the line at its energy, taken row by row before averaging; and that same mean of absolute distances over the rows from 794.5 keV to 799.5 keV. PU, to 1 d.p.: -16.8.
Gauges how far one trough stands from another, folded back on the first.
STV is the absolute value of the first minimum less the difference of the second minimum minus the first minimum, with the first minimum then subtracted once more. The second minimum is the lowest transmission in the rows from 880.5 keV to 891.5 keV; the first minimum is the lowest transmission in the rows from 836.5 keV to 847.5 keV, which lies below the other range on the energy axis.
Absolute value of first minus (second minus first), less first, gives 0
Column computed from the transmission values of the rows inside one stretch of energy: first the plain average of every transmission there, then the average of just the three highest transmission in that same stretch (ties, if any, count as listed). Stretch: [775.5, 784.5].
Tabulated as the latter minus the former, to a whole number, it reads 19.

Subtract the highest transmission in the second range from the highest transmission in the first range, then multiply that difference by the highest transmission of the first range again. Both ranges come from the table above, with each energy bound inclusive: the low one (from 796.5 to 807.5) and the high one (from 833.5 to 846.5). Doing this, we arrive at 835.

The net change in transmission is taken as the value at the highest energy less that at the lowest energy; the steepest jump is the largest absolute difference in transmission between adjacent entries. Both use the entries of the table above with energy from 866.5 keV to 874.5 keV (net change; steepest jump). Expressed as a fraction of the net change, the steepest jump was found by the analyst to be 1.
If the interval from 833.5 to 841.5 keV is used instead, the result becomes -1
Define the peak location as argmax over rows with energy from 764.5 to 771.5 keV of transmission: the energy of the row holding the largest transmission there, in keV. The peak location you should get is 769.0 keV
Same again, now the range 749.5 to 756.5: 754.0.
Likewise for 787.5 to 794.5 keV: 790.0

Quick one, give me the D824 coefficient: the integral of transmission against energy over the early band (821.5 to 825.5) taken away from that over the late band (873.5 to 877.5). 65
